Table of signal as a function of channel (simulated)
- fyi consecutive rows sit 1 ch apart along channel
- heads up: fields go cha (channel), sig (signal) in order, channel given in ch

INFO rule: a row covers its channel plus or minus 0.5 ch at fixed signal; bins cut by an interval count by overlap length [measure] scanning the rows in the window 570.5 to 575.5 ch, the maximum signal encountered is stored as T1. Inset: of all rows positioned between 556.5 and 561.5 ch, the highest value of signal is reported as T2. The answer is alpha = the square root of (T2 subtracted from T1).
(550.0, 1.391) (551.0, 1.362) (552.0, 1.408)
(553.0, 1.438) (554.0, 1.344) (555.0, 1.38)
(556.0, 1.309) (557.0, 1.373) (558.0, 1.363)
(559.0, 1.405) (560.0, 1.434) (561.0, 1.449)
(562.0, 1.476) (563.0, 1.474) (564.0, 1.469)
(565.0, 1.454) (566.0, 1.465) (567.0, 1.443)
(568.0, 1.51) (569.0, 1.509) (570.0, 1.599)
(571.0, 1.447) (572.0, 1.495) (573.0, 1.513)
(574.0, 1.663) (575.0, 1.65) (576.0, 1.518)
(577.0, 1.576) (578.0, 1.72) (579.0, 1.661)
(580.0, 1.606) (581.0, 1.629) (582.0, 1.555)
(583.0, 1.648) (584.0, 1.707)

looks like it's 0.463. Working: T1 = 1.663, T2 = 1.449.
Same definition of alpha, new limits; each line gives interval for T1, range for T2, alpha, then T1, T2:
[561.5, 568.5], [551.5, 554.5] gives 0.268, 1.51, 1.438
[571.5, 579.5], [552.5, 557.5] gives 0.531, 1.72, 1.438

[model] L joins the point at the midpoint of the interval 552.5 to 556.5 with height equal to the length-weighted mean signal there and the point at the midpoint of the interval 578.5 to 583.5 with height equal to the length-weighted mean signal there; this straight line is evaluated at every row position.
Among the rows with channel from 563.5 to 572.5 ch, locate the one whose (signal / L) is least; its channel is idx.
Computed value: 571.0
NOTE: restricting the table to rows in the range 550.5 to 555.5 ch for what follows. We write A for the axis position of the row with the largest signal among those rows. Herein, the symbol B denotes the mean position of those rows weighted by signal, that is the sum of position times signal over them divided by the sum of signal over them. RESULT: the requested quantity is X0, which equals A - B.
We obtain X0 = 0.0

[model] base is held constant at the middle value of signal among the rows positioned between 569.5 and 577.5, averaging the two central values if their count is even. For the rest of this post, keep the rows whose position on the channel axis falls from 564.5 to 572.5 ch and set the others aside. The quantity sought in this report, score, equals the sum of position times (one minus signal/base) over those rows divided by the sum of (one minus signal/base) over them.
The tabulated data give 567.8 ch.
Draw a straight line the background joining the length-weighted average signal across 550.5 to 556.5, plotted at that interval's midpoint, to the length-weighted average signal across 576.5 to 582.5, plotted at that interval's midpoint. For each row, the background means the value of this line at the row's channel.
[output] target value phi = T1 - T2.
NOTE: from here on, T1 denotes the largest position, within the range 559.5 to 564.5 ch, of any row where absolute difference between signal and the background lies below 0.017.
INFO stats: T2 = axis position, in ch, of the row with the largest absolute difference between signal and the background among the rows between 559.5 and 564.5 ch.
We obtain 2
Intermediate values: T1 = 564.0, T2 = 562.0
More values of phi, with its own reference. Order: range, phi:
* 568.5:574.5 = -2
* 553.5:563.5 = 7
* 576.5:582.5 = 3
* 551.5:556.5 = -1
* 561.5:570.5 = -1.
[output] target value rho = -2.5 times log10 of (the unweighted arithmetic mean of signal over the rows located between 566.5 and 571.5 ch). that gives -0.44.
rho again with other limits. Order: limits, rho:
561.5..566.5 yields -0.42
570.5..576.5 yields -0.47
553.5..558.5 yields -0.33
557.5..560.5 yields -0.37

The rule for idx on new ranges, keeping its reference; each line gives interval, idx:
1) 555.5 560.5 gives 556.0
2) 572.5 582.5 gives 582.0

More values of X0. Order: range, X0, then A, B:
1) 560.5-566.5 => -1.5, 562.0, 563.5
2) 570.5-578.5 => 3.4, 578.0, 574.6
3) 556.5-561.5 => 2.0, 561.0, 559.0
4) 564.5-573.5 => 1.0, 570.0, 569.0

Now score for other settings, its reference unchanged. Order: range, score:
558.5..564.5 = 561.1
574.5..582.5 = 578.4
